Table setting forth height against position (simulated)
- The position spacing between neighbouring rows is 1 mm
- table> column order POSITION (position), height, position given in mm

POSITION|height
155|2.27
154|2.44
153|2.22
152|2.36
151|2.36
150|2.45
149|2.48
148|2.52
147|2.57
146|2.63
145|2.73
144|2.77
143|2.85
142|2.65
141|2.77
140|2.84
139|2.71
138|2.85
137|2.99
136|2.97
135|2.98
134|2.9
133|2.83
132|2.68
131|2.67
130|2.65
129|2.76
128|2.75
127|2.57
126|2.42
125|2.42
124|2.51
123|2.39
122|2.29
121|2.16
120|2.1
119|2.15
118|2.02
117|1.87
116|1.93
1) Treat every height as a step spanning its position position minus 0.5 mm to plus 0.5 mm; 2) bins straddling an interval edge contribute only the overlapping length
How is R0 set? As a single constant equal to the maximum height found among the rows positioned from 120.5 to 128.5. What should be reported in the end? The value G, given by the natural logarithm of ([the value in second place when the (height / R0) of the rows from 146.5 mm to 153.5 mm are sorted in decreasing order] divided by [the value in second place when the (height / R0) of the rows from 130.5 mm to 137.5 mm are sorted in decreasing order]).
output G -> -0.17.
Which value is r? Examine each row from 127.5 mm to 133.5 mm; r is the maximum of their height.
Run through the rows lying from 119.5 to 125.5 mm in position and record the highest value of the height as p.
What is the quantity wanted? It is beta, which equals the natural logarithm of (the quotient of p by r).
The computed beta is -0.1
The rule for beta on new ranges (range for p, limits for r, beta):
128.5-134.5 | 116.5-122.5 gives 0.2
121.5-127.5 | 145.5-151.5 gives 0.0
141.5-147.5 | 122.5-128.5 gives 0.0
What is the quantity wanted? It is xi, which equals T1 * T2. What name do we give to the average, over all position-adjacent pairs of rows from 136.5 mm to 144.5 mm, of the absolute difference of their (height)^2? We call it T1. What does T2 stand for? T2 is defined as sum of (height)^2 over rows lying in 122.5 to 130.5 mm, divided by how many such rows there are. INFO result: 4.6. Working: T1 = 0.70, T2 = 6.6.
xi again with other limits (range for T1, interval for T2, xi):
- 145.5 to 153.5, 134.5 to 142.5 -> 2.3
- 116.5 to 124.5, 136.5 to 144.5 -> 3.6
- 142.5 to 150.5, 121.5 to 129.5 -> 1.9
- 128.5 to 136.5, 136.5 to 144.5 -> 2.8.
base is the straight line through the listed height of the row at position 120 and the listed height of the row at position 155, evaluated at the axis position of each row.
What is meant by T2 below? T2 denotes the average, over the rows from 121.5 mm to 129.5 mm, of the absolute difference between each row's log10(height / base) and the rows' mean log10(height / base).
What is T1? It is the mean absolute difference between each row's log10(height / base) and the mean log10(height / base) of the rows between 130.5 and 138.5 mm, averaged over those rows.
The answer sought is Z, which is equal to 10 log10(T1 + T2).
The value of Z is -14.4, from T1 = 0.014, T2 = 0.022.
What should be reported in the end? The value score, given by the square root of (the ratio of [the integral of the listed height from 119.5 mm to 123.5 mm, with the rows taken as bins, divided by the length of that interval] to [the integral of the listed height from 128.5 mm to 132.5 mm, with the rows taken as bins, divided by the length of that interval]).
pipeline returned 0.91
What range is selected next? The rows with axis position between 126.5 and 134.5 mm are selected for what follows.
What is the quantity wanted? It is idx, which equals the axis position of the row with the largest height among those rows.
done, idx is 134 mm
